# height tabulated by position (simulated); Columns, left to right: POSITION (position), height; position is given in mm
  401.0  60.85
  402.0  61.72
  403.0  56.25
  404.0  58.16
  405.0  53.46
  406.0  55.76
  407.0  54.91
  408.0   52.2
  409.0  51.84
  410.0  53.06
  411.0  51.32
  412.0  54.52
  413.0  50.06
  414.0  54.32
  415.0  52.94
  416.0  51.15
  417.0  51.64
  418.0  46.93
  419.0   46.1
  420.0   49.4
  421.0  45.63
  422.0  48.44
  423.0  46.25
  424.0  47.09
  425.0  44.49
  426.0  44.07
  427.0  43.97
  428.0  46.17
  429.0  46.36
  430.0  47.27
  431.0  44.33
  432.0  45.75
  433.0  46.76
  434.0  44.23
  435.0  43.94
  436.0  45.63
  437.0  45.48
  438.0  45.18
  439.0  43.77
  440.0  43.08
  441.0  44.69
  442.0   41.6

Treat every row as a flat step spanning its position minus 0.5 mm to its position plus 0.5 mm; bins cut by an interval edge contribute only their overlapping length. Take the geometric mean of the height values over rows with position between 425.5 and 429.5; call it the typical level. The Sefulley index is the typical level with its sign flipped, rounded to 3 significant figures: -45.1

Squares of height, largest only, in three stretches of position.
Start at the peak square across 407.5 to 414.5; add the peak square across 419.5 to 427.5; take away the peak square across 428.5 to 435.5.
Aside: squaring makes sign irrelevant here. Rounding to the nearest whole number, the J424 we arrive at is 3178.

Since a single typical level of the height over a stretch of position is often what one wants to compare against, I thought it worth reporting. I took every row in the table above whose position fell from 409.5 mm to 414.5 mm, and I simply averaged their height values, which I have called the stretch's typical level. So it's 52.7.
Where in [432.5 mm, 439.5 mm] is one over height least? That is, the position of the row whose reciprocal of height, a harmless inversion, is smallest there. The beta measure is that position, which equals 433.0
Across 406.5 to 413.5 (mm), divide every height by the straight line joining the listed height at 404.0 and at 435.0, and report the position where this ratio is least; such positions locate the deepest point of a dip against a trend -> 413.0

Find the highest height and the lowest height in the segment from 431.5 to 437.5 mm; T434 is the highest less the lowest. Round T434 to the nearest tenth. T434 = 2.8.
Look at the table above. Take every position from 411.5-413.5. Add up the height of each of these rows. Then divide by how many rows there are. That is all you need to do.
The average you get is 52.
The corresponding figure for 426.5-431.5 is 46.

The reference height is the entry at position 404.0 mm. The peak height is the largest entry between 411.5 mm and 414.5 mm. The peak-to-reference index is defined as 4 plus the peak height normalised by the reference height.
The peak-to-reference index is 4.94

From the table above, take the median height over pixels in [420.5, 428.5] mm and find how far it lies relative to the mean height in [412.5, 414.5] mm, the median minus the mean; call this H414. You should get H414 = -6.3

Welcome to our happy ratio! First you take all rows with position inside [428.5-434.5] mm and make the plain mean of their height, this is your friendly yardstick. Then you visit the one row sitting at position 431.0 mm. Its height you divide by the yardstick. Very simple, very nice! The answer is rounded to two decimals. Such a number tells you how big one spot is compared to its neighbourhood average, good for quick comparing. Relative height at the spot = 0.97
